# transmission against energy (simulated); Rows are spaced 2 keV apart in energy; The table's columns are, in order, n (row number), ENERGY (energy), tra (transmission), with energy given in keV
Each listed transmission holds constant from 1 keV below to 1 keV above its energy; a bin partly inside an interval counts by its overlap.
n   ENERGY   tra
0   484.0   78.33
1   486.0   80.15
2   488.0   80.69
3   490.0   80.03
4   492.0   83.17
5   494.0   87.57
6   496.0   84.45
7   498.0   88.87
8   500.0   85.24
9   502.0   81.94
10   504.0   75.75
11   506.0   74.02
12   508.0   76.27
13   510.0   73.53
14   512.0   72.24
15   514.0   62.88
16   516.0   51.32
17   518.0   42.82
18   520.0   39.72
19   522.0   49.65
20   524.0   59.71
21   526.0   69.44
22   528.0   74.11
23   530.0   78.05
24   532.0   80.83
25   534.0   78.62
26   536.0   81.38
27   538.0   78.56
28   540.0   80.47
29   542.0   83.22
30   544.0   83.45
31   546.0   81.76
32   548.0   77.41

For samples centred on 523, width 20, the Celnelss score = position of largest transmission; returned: 532.0 keV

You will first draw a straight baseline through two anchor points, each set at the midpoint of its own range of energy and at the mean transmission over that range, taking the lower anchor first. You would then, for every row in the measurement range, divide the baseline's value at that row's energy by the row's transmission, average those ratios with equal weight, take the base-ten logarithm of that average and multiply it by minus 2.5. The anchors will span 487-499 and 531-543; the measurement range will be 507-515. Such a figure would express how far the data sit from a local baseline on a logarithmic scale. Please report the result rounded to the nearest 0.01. -0.17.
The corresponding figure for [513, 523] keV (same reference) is -0.58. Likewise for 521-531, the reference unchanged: -0.25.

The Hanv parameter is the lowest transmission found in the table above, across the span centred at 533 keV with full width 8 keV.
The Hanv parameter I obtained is 78.05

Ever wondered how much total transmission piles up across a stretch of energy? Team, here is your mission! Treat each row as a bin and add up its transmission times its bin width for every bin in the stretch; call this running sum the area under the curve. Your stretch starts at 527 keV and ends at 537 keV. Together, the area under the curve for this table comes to 786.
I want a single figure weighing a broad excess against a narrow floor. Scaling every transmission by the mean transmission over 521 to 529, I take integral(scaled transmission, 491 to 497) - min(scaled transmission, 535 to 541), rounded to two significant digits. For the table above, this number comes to 6.8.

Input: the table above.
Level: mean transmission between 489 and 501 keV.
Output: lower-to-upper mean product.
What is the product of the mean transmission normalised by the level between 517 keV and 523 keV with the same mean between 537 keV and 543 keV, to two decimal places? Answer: 0.49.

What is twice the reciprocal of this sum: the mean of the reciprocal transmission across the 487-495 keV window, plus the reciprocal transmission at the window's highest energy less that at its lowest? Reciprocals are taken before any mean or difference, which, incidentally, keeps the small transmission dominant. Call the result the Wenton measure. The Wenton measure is 180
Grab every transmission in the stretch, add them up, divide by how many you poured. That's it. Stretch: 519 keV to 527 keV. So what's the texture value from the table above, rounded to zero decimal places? 55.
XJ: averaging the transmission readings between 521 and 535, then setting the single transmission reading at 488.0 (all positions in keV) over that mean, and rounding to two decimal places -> 1.15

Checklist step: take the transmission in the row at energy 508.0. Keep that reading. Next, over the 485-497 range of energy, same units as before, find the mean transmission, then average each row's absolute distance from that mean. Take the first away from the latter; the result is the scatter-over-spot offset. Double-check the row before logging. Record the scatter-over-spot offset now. -74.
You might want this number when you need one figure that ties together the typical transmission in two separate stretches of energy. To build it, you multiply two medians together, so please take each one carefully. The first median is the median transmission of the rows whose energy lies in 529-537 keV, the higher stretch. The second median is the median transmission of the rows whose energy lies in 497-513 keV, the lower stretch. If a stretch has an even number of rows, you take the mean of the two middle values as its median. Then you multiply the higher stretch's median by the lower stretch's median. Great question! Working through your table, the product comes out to 6060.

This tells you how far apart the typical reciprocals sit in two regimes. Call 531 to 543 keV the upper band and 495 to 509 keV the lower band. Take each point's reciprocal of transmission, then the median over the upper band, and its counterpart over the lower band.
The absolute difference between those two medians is 0.0002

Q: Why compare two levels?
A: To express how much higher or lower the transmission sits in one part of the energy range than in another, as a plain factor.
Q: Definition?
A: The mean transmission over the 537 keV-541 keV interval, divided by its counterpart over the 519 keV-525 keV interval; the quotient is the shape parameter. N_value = 1.6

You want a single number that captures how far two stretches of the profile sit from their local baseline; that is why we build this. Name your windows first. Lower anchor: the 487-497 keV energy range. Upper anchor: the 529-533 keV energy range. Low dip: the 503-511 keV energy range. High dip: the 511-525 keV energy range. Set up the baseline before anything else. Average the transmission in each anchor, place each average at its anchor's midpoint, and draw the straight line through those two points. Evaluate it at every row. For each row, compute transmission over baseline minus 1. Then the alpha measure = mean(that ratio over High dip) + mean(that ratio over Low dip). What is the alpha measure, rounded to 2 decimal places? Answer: -0.41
